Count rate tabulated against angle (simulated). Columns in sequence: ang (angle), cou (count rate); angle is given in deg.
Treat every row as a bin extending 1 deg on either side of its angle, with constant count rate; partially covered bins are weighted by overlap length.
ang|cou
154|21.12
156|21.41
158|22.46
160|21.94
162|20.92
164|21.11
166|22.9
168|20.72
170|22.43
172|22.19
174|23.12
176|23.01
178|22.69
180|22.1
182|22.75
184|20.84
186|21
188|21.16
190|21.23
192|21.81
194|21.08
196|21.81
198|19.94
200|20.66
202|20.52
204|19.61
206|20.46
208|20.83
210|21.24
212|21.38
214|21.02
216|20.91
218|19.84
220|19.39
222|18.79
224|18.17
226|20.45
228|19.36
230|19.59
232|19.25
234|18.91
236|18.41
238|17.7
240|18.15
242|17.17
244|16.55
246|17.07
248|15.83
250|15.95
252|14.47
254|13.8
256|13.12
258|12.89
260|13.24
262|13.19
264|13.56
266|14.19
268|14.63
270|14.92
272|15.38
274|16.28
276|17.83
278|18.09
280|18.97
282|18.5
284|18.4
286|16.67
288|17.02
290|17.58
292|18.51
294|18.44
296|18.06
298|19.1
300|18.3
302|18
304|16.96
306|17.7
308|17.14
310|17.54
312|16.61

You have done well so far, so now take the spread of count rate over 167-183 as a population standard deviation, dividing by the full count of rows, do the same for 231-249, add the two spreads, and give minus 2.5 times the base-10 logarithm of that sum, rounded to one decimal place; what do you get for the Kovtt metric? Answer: -0.6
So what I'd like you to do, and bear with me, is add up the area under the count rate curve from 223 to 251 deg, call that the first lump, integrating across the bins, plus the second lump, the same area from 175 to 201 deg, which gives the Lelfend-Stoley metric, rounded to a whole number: 1065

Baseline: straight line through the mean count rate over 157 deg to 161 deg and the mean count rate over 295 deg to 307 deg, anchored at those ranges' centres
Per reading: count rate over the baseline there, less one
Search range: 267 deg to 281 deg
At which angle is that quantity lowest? 268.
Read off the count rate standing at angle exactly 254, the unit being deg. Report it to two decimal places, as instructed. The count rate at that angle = 13.80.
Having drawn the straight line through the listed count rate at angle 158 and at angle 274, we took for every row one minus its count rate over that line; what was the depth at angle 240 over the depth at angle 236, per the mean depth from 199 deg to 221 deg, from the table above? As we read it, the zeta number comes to -13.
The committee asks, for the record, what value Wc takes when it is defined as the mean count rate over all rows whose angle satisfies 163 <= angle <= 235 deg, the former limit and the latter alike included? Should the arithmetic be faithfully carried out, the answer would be 20.9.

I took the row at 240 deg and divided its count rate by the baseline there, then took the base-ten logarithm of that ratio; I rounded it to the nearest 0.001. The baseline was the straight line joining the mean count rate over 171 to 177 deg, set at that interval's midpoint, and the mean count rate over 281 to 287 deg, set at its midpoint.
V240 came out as -0.038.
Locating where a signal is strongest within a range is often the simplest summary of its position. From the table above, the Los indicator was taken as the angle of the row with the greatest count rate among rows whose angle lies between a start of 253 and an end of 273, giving 272 deg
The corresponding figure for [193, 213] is 196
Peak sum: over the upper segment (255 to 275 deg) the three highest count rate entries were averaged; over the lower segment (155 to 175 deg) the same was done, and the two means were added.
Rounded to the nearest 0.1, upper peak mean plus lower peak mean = 38.4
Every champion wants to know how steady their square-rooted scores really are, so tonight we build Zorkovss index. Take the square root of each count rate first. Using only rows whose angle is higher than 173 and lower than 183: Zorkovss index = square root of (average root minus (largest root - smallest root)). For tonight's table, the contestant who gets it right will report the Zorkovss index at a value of 2.16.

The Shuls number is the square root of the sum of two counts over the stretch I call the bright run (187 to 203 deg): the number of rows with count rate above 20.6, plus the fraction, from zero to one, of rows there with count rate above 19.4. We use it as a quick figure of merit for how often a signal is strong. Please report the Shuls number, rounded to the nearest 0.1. 2.6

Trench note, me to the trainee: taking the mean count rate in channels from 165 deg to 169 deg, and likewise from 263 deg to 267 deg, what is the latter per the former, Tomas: 0.64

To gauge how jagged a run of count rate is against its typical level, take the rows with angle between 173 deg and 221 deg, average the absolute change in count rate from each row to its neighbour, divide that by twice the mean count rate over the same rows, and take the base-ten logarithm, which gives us -1.86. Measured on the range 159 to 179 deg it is -1.67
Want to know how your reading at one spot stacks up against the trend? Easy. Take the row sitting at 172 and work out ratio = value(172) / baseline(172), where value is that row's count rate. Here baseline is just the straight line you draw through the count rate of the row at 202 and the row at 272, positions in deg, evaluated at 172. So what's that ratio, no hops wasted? 0.98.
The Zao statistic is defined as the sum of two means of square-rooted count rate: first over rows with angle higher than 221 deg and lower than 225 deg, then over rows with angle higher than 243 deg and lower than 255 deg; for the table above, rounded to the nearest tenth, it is 8.2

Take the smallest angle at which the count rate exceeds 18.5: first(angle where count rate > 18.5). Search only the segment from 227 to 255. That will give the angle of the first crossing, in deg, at 228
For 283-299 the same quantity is 292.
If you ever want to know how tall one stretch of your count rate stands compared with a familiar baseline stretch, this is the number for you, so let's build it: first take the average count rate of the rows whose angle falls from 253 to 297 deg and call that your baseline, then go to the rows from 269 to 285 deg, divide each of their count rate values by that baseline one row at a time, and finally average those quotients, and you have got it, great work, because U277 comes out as 1.08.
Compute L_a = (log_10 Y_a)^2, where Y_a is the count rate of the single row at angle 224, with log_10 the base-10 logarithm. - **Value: 1.59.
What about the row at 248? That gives 1.44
